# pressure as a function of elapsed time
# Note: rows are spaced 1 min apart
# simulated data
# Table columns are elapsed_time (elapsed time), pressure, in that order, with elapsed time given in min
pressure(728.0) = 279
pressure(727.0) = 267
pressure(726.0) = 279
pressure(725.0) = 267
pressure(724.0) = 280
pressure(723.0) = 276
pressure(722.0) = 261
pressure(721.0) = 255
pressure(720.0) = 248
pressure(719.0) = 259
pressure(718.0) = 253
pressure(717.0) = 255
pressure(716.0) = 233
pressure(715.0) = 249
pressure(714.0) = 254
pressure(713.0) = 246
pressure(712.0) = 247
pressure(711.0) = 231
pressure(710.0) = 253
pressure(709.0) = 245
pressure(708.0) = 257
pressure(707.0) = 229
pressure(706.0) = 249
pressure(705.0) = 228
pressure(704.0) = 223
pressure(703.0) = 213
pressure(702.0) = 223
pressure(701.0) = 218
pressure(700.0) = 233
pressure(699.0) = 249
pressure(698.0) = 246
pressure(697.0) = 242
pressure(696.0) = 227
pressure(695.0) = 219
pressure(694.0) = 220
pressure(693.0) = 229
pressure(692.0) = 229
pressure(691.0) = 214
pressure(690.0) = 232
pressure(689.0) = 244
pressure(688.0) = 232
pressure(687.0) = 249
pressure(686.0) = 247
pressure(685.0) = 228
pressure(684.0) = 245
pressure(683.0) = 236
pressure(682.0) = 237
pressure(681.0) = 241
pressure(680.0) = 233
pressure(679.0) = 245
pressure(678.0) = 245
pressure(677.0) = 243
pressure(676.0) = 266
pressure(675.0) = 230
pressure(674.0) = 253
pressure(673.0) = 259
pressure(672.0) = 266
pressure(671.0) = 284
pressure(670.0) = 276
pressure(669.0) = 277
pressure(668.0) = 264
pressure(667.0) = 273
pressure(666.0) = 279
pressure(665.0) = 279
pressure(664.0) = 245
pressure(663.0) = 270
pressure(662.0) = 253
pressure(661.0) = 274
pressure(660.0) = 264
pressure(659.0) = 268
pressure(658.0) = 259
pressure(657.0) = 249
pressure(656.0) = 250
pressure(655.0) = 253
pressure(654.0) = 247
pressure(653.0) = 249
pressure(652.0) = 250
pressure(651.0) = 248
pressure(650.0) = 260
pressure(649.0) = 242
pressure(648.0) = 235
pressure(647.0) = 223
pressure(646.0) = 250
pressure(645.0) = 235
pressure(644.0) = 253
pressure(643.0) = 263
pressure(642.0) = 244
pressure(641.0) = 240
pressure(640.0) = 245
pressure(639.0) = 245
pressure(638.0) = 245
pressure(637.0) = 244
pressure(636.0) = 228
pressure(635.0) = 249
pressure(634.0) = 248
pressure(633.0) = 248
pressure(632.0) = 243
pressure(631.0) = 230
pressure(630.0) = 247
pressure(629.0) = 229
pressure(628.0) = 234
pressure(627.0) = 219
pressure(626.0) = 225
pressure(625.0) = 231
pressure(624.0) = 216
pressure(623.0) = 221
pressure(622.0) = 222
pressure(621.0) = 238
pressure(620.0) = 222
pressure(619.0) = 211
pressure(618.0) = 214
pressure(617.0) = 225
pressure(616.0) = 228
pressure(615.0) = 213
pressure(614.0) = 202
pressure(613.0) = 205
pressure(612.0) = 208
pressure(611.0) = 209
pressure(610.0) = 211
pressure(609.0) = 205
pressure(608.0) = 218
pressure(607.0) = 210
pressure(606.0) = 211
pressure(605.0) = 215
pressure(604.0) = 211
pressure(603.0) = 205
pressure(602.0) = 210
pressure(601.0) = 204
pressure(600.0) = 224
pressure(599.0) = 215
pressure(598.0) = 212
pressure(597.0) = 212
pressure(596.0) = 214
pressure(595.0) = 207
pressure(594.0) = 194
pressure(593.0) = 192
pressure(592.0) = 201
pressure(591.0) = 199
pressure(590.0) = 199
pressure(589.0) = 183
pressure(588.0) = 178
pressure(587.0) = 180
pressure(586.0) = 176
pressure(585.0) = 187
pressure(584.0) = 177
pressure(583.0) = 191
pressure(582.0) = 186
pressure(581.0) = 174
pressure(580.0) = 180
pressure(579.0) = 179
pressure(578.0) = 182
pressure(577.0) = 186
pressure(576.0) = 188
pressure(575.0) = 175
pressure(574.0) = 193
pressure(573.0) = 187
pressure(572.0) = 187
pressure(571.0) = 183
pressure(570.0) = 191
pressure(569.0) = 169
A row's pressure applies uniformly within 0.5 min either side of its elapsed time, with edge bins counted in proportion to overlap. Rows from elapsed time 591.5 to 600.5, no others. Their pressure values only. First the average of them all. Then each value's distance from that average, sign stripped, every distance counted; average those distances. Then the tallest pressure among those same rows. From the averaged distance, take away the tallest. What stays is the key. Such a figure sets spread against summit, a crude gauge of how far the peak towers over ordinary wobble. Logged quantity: -216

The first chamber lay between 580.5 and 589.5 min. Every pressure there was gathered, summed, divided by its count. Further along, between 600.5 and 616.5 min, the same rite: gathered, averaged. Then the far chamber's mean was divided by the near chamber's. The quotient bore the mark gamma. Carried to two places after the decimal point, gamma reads 1.16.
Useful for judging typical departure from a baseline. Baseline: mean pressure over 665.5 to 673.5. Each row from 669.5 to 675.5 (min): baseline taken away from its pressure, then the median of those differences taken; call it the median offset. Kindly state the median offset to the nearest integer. -10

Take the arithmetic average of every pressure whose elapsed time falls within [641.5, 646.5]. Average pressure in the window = 249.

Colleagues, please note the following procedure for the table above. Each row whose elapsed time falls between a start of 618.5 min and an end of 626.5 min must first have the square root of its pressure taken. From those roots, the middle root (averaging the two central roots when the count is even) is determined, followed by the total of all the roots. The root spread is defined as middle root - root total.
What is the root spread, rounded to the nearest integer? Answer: -105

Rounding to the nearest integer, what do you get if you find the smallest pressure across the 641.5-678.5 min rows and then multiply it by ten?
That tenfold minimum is 2230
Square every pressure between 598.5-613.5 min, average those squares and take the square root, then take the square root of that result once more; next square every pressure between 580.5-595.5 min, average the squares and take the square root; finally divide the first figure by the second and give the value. 0.077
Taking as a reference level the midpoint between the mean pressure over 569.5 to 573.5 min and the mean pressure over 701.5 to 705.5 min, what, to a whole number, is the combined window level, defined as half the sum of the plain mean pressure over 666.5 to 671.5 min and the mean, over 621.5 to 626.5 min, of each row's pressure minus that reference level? 147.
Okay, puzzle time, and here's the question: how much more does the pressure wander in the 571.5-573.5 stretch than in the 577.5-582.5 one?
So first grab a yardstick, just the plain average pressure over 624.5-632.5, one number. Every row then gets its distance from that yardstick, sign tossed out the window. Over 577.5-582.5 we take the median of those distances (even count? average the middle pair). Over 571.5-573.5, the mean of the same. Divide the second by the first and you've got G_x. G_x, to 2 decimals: 0.87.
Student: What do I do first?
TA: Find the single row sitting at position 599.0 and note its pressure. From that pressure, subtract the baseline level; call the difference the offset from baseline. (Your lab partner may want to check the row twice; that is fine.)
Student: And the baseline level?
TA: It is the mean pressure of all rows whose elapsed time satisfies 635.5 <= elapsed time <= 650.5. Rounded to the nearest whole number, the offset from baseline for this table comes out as -28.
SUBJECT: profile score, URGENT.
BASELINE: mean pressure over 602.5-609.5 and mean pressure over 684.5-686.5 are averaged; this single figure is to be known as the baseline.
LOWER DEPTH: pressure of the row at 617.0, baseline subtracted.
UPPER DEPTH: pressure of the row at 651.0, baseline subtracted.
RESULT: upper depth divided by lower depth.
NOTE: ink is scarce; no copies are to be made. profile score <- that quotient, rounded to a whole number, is 27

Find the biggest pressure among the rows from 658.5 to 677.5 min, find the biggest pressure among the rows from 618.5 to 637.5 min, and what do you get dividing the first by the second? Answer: 1.14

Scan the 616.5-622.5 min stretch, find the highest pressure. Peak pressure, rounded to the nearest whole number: 238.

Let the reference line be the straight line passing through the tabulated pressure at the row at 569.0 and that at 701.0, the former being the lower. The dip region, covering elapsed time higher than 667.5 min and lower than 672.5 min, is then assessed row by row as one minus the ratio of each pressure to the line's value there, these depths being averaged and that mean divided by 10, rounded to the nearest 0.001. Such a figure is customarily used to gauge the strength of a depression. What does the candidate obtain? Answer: -0.032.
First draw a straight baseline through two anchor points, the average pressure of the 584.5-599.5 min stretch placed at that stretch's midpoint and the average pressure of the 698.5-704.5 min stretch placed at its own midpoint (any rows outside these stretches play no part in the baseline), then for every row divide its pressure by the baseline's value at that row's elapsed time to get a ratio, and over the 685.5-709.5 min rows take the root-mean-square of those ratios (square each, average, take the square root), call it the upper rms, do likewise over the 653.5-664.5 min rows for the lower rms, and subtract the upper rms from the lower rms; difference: 0.16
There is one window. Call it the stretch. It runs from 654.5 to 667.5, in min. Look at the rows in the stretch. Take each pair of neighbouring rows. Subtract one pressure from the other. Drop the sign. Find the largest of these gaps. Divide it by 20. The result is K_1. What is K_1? 1.7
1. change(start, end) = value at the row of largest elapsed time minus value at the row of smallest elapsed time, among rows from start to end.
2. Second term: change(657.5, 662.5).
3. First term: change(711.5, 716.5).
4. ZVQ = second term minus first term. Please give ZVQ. 8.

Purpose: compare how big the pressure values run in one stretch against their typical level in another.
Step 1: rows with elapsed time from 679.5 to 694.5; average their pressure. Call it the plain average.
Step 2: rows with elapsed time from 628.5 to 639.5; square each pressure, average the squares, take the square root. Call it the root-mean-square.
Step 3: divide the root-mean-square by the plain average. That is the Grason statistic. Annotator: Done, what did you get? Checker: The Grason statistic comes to 1.03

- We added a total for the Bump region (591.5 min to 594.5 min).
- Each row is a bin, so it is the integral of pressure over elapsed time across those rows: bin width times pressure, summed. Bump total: 587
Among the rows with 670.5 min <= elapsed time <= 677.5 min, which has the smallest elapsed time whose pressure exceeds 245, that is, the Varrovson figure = 671.0 min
